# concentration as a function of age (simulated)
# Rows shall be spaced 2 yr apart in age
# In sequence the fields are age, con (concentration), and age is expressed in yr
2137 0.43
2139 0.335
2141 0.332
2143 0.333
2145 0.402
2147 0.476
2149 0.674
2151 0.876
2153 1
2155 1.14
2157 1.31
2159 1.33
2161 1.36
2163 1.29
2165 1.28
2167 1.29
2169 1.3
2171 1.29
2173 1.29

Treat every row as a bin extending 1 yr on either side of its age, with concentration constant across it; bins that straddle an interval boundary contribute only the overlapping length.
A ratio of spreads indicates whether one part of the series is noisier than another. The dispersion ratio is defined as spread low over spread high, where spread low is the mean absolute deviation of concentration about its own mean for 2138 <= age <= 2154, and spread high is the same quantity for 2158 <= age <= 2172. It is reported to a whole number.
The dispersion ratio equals 10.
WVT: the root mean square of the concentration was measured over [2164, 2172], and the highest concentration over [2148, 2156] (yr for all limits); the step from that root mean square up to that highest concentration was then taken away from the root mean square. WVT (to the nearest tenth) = 1.4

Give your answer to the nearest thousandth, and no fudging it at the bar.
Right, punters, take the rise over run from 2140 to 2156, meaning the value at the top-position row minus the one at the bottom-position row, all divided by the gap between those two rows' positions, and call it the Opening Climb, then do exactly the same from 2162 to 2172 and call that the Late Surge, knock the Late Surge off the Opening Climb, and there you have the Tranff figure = 0.058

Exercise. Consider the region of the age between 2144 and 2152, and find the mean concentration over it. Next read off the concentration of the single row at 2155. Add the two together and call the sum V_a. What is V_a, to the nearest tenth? 1.7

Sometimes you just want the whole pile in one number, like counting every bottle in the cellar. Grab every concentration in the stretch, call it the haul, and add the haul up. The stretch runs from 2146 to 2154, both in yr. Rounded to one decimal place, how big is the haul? 3.0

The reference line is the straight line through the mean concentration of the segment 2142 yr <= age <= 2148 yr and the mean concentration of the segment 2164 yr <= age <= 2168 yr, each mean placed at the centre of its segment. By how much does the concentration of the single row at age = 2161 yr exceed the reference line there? 0.28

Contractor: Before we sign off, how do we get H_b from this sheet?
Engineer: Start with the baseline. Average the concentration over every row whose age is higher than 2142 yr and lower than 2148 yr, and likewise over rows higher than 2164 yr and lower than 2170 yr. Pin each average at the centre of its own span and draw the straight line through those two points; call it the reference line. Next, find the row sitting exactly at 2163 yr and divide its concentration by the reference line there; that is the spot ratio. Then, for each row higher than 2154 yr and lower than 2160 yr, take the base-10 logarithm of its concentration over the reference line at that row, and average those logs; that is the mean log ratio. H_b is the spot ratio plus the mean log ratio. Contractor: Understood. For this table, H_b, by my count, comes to 1.30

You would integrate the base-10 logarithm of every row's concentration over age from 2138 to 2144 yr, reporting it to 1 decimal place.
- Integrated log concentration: -2.9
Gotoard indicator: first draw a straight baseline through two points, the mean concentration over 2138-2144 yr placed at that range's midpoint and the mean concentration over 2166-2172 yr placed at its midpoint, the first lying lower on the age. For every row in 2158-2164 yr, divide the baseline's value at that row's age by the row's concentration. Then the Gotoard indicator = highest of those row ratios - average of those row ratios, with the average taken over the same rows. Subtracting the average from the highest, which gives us 0.074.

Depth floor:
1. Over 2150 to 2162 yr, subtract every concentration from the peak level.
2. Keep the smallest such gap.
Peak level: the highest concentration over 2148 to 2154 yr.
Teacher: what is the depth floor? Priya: -0.36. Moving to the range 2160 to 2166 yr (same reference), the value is -0.36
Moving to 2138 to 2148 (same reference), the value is 0.52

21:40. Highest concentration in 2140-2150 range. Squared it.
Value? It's 0.45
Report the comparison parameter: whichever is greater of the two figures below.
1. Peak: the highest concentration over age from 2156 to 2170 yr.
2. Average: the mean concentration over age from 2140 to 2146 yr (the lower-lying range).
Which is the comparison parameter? 1.36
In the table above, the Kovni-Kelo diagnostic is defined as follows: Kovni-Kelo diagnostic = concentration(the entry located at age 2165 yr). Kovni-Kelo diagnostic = 1.28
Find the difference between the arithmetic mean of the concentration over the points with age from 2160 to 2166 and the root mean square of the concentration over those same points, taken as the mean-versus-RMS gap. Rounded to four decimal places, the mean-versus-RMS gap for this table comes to -0.0005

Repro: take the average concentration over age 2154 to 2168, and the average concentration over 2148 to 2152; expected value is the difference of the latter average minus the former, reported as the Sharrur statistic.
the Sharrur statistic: -0.5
